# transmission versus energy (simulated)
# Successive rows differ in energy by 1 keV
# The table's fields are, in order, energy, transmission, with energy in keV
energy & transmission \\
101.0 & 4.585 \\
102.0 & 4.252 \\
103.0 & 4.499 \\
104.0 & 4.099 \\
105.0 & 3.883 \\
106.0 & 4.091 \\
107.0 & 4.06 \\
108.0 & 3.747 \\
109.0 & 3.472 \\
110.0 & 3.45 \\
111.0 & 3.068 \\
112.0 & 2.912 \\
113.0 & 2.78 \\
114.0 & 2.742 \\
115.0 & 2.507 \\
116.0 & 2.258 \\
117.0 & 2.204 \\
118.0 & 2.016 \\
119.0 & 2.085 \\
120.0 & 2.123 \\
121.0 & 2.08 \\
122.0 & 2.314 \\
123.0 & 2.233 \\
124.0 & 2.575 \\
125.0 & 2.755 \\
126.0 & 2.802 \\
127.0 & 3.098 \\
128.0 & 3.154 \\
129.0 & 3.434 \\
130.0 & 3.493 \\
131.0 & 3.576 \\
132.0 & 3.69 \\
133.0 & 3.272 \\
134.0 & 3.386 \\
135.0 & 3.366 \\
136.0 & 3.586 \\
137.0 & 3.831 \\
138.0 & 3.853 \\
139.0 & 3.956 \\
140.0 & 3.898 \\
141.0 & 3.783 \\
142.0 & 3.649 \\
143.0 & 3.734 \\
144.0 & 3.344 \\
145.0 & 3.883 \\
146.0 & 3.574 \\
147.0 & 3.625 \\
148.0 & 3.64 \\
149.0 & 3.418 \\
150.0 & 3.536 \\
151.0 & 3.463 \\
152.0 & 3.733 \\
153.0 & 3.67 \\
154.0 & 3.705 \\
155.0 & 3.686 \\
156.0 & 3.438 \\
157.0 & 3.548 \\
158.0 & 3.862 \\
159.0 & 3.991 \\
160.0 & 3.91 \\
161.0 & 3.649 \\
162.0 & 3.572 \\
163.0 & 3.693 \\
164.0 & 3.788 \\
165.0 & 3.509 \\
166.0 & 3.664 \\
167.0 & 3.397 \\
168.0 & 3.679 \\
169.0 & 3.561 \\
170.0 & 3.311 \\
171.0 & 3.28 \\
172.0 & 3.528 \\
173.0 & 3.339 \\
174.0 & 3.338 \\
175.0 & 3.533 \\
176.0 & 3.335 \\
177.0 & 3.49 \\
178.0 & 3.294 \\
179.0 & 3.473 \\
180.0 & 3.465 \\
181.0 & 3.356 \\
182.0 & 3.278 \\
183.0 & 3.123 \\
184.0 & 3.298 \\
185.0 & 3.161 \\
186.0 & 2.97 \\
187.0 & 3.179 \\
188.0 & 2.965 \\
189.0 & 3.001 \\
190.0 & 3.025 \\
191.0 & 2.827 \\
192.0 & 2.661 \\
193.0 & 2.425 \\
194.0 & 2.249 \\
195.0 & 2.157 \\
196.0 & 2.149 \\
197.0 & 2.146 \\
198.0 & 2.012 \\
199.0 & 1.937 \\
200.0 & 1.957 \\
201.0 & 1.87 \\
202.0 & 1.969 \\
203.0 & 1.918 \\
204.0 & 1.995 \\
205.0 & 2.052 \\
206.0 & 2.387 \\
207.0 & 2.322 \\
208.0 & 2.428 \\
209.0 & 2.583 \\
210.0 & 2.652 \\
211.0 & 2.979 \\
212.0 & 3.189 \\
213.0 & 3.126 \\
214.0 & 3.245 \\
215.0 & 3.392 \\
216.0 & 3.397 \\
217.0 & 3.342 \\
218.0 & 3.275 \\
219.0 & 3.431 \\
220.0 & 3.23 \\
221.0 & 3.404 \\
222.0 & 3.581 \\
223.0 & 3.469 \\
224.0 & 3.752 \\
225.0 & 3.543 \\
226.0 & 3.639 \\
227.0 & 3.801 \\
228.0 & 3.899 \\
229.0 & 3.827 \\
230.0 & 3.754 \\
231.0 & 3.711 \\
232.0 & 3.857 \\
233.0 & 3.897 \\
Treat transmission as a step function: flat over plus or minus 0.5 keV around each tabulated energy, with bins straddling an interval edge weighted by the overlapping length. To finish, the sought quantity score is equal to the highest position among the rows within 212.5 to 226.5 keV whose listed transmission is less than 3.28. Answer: 220.0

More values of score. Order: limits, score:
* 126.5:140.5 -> 133.0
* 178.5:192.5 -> 192.0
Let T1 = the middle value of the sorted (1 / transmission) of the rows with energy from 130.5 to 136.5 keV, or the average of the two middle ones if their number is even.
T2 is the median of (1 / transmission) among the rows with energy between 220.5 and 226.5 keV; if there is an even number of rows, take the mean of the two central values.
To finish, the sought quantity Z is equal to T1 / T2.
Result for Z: 1.02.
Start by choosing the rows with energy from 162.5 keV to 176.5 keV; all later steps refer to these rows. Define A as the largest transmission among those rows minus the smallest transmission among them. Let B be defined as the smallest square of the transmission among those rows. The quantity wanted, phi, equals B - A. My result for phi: 10.3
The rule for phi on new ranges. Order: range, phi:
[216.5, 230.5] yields 9.8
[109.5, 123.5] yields 2.6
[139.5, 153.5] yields 10.6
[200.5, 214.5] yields 2.1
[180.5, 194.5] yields 4.0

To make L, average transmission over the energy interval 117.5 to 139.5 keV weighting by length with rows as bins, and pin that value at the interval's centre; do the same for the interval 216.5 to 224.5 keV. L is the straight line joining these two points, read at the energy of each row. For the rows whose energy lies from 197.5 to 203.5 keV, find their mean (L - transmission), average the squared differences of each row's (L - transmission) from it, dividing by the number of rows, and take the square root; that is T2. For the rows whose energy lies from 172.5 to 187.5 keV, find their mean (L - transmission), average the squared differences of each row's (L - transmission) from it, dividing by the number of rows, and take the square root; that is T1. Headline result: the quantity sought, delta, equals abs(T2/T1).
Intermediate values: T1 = 0.16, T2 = 0.05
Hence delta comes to 0.3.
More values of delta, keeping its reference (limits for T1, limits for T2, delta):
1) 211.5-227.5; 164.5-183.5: 0.9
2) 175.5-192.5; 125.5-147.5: 1.1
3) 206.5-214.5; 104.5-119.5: 2.2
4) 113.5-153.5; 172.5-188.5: 0.3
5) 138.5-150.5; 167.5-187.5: 1.0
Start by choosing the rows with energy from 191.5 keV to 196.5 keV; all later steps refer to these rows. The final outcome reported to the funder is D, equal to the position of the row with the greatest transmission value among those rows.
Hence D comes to 192.0 keV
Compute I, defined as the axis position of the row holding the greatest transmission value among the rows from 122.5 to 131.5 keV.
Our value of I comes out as 131.0 keV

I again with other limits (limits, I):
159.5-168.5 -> 160.0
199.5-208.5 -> 208.0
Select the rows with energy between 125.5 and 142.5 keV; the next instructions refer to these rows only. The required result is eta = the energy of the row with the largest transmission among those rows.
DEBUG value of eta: 139.0 keV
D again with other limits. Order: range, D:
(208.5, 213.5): 212.0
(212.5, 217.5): 216.0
